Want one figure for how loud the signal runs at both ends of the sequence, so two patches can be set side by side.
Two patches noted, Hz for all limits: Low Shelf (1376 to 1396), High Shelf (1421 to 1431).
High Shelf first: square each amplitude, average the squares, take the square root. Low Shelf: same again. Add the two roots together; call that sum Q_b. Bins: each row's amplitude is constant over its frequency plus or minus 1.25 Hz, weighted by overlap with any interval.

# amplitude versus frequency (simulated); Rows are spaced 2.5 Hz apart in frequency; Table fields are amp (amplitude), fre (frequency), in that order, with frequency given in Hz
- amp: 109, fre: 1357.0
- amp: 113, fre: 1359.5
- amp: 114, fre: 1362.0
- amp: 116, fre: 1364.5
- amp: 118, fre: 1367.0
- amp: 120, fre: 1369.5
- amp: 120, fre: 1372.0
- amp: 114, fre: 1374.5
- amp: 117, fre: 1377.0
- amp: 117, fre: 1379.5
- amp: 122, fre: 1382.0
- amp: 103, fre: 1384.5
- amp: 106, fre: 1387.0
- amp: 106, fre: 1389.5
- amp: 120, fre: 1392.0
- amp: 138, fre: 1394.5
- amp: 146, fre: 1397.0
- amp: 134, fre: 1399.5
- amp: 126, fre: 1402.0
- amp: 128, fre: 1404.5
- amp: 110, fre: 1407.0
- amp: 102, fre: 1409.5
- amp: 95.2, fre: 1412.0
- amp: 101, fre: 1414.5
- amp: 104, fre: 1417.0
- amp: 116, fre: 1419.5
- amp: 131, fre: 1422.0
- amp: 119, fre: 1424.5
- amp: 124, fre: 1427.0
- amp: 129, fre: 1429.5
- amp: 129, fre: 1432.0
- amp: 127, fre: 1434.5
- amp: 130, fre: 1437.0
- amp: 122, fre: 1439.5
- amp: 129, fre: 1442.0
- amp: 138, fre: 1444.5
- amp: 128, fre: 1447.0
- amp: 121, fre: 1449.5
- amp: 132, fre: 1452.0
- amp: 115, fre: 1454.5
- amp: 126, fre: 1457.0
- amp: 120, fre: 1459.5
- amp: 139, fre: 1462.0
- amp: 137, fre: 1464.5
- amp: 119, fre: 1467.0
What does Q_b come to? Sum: 242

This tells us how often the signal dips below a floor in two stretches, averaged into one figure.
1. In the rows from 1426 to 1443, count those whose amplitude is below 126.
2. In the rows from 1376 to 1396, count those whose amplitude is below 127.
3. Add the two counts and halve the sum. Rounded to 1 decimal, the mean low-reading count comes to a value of 4.5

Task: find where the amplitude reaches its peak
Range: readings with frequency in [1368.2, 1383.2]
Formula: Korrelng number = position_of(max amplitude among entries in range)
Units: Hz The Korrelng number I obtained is 1382.0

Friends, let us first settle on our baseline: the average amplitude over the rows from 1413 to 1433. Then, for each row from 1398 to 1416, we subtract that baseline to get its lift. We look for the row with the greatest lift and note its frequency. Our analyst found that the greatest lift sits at 1399.5 Hz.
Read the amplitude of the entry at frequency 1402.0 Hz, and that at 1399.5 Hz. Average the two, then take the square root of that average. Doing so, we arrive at 11.4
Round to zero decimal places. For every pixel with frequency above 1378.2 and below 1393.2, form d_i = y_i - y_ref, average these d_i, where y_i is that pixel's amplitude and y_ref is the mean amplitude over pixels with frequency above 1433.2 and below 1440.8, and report -14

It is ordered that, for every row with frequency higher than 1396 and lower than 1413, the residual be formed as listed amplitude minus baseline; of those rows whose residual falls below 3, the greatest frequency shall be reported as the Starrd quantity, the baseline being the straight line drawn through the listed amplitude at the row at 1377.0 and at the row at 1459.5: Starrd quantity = 1412.0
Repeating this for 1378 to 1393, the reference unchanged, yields 1392.0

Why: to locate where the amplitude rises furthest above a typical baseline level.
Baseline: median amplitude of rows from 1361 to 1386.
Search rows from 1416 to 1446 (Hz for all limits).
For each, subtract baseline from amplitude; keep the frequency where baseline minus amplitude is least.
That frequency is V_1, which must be 1444.5 Hz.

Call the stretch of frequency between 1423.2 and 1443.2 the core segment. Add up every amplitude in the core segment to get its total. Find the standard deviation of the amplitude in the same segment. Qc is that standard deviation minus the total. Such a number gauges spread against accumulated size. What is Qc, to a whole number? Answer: -1005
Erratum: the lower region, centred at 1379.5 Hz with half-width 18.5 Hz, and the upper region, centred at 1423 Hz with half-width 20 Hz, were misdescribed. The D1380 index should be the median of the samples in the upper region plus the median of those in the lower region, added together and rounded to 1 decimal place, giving 240.0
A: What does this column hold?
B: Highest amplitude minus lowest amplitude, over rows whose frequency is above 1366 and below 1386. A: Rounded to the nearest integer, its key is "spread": 19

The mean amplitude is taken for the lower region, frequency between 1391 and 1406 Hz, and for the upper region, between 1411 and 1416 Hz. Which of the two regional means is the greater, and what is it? 132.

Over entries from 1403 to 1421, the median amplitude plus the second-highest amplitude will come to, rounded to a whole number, 220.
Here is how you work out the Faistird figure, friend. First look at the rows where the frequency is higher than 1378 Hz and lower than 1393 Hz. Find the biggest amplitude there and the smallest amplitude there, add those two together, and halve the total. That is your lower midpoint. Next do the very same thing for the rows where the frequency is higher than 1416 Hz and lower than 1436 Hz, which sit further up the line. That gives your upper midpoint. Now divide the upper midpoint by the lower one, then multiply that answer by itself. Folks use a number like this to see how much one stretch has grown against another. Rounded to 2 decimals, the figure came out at 1.09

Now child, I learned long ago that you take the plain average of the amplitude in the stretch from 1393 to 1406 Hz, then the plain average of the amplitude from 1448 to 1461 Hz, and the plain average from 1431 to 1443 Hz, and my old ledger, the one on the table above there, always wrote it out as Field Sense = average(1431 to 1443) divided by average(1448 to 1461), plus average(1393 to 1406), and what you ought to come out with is 135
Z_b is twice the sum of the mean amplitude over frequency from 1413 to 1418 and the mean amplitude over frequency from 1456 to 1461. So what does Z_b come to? 451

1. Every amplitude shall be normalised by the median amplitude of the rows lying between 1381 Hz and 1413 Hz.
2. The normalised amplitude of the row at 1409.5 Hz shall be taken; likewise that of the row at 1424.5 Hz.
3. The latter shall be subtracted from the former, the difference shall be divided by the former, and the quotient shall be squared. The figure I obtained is 0.028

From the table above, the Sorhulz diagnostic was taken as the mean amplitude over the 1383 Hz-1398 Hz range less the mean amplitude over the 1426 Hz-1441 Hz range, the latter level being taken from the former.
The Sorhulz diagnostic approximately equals -7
